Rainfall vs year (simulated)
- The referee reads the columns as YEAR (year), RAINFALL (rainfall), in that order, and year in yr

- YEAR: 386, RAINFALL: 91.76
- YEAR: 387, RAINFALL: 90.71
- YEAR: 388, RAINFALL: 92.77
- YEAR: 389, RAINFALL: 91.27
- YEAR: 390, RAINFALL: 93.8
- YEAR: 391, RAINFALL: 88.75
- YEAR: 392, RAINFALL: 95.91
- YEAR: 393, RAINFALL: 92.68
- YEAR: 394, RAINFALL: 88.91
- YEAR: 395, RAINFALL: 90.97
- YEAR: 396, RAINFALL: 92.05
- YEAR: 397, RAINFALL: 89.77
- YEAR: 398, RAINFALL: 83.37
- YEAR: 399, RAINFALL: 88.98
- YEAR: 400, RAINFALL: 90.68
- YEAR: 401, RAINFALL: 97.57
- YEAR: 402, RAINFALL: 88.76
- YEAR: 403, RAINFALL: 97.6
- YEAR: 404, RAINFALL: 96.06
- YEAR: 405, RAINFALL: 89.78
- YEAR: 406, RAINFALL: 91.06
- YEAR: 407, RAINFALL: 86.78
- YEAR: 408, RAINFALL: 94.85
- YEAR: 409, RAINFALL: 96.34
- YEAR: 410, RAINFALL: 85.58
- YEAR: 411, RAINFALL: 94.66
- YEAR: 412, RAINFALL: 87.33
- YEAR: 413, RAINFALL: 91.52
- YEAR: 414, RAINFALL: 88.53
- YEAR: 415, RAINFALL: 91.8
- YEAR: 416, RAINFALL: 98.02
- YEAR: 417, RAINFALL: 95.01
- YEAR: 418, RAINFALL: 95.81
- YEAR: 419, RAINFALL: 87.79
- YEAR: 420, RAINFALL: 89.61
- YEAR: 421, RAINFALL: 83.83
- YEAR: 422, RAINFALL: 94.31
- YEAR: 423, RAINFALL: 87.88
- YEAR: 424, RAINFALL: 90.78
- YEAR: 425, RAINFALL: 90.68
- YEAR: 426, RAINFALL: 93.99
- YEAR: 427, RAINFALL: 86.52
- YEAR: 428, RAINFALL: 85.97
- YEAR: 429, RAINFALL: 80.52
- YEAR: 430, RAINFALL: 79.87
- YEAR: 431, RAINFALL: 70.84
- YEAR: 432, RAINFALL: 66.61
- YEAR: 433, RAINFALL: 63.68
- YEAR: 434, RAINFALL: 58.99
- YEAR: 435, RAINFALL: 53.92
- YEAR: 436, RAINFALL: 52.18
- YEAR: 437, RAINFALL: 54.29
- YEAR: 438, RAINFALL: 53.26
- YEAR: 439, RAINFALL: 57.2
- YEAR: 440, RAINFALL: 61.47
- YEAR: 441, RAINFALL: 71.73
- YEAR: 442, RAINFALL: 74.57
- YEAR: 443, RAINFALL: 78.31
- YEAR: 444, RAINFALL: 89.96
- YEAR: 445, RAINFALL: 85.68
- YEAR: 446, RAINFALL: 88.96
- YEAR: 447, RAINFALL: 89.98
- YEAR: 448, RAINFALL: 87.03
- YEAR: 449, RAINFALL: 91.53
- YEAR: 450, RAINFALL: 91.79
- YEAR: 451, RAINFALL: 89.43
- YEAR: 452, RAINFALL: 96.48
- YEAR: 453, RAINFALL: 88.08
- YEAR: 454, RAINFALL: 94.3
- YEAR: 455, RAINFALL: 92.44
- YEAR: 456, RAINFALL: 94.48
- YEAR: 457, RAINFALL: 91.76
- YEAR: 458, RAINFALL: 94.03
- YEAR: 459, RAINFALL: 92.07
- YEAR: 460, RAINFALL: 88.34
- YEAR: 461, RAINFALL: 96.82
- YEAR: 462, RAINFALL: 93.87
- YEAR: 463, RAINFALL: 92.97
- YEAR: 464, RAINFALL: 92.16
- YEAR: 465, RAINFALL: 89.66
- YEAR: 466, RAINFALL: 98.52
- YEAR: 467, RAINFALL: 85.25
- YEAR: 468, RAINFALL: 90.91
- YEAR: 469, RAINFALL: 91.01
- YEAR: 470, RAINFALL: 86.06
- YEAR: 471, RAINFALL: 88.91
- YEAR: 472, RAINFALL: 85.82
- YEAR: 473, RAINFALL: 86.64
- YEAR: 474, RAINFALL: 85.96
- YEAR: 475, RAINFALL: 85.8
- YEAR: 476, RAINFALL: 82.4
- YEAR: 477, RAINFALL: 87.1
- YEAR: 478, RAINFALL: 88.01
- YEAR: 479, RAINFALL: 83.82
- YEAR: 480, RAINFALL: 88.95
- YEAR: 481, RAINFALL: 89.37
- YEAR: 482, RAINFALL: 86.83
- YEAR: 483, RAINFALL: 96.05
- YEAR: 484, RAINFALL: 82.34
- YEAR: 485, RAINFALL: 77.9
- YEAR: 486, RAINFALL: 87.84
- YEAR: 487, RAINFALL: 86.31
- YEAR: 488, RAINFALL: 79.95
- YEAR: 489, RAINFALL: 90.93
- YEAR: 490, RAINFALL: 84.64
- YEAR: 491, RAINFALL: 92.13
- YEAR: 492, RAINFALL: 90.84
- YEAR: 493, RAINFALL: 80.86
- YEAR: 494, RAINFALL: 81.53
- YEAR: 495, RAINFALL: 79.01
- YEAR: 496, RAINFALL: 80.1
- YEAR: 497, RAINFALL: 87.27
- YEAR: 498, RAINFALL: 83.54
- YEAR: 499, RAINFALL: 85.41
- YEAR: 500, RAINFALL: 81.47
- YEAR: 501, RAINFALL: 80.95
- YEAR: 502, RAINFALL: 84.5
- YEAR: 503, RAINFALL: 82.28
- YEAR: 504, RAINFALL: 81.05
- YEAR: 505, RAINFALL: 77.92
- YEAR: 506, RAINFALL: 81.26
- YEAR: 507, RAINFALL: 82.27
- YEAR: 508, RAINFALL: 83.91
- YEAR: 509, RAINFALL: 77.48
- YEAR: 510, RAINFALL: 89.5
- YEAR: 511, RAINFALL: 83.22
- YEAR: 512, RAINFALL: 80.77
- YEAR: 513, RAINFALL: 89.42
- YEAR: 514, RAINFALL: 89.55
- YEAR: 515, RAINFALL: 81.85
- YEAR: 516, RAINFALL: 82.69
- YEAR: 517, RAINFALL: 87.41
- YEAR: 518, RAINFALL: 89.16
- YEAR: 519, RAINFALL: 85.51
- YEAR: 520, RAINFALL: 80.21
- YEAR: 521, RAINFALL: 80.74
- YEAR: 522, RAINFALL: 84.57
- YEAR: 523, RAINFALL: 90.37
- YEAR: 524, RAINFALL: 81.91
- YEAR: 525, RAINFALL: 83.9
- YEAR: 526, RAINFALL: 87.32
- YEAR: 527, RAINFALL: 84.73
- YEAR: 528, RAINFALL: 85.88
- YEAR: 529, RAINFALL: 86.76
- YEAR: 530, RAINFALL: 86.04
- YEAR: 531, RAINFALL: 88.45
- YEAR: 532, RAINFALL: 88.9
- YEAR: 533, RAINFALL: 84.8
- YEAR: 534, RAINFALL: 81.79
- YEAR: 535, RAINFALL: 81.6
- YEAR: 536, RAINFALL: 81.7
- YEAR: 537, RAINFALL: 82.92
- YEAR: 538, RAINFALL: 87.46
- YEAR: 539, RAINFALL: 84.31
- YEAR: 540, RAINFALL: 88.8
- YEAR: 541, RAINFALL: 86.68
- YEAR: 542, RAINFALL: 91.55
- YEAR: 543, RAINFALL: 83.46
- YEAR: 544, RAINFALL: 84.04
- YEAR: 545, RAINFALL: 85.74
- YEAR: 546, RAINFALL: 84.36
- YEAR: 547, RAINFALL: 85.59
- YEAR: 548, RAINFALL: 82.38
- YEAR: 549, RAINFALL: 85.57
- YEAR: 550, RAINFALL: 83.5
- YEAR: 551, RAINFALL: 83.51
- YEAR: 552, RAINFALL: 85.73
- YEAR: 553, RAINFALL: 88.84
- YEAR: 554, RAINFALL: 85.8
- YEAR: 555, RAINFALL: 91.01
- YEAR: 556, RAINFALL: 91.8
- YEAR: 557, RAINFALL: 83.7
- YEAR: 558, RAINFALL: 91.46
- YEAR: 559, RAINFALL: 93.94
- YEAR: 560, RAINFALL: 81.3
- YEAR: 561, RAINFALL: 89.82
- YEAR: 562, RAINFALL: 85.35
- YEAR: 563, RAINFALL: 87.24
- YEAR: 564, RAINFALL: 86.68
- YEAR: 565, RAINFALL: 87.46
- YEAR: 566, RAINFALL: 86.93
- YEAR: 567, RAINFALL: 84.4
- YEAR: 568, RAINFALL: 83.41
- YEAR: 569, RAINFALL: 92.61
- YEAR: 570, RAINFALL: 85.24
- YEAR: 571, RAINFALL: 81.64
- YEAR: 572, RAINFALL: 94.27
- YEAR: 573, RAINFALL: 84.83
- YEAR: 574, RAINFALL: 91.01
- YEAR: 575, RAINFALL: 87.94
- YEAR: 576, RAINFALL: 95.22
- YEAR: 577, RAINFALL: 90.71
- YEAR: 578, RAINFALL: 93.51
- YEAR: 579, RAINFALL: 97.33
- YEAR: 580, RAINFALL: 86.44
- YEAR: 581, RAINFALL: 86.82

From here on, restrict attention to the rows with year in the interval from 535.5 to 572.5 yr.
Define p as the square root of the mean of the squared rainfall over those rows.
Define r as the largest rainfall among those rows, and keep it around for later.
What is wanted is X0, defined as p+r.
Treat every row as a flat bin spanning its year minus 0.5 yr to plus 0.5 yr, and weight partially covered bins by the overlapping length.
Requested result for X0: 181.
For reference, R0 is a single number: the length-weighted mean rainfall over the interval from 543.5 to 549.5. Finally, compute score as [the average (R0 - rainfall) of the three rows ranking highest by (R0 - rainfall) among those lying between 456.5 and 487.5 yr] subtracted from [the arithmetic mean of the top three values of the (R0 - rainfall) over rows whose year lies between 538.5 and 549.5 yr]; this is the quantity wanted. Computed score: -2.4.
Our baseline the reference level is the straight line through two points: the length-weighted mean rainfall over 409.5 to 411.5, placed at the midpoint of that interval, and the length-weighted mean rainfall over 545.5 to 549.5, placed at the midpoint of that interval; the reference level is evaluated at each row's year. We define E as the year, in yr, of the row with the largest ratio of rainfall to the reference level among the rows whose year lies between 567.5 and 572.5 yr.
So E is 572 yr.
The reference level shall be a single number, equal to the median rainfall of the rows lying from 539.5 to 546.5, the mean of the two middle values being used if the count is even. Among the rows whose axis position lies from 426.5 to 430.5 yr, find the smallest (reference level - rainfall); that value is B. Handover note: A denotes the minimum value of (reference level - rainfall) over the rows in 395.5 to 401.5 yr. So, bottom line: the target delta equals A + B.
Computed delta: -13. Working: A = -11.8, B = -0.8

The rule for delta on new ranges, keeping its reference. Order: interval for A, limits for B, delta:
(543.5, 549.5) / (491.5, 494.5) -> -5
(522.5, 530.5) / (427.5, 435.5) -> -5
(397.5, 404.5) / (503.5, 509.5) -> -10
